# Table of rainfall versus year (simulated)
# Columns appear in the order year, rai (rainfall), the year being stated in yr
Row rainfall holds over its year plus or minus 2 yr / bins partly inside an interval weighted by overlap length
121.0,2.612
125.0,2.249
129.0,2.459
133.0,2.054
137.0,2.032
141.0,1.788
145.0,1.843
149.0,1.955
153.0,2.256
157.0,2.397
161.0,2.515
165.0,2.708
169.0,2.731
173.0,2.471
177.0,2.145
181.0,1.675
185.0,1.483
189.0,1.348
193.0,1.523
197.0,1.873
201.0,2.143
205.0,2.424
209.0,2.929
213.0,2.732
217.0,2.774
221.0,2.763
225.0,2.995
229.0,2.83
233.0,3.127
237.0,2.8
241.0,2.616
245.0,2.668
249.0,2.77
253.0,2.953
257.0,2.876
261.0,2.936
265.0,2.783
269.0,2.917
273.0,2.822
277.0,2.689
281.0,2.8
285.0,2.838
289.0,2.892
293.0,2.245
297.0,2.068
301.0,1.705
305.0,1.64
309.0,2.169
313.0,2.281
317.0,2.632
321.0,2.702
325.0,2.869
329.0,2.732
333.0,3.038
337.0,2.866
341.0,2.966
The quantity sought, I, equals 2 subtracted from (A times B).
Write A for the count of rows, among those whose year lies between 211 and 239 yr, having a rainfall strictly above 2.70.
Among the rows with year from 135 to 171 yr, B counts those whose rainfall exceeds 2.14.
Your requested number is 33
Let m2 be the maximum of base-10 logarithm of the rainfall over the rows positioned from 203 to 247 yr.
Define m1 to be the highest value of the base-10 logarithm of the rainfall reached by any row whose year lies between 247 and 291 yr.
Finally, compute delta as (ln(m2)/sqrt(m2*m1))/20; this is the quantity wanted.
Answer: -0.0728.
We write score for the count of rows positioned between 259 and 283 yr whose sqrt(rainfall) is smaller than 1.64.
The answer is 1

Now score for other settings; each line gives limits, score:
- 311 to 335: 2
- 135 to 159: 6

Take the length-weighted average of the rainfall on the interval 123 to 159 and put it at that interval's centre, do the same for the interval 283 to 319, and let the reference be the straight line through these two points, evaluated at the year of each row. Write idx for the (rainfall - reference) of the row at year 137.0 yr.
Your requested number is -0.1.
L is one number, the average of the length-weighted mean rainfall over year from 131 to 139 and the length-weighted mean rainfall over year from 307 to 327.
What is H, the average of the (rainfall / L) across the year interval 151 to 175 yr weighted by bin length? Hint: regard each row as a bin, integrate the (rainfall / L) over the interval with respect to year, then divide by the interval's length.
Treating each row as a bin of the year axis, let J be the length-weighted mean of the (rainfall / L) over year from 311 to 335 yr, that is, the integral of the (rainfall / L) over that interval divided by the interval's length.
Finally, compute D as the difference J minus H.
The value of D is 0.1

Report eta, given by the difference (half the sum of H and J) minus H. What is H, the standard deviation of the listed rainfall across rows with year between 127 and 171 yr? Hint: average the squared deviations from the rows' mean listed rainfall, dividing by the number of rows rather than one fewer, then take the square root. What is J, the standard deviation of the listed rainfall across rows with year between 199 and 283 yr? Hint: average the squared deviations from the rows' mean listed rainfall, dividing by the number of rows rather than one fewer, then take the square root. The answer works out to -0.06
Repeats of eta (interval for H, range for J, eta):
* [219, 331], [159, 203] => 0.06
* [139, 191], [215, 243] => -0.14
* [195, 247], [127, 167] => -0.02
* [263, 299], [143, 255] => 0.10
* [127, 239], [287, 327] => -0.03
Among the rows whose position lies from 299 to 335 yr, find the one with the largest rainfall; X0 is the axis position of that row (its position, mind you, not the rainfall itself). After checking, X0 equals 333.0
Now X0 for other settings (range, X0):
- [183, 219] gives 209.0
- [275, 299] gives 289.0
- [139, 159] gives 157.0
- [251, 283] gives 253.0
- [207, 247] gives 233.0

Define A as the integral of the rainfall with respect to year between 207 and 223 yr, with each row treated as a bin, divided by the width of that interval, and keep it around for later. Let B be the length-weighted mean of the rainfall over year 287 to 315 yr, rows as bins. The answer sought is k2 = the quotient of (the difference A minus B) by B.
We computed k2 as 0.31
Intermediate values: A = 2.8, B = 2.1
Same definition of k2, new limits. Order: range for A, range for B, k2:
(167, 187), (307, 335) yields -0.20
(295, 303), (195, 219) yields -0.24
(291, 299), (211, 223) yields -0.22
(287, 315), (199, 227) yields -0.20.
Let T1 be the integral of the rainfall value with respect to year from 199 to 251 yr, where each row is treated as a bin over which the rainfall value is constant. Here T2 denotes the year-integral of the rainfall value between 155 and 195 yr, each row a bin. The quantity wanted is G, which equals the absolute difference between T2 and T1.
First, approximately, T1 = 142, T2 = 84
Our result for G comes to 58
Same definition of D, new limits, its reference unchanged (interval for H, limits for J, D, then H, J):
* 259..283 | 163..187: -0.3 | 1.2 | 0.96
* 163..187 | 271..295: 0.2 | 1.0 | 1.19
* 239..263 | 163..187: -0.3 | 1.2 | 0.96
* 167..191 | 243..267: 0.4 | 0.9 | 1.24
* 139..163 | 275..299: 0.2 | 0.9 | 1.13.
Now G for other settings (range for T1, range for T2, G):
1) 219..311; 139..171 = 171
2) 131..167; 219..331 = 218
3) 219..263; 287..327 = 33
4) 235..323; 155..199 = 136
